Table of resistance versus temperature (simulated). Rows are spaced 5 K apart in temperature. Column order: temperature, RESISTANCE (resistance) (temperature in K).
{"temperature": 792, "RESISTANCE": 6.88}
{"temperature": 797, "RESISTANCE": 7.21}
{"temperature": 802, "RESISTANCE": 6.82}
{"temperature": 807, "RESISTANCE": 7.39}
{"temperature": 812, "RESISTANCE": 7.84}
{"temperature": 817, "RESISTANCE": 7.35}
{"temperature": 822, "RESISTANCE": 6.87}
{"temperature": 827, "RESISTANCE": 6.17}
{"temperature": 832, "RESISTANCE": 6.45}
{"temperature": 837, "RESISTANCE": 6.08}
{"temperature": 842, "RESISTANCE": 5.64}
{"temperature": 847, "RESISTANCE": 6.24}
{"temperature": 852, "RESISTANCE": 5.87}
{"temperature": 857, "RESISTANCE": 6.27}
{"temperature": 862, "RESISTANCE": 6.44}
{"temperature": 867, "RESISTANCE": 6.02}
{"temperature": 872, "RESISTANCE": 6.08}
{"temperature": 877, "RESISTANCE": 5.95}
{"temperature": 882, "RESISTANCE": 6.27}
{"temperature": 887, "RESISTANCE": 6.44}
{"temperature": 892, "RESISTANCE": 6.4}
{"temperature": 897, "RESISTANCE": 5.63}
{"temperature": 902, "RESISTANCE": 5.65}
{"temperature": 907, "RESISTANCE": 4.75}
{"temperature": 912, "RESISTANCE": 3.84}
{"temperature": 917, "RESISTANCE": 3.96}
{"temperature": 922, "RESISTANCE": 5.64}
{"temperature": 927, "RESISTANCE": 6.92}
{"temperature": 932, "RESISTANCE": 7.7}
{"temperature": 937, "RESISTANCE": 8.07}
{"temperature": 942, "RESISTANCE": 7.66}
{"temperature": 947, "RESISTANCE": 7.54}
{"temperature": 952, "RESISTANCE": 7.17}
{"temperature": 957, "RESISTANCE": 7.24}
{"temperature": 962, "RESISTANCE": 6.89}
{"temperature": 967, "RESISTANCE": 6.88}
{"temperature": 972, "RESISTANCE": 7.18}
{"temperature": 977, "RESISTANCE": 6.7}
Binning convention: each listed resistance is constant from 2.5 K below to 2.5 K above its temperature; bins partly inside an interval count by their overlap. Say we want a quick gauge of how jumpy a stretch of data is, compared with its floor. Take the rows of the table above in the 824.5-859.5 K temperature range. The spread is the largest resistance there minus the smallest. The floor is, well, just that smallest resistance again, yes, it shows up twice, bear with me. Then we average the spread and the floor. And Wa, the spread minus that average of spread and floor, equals -2.4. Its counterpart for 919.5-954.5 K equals -1.6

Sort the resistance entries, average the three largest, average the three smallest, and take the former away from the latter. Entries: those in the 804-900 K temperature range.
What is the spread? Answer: -1.8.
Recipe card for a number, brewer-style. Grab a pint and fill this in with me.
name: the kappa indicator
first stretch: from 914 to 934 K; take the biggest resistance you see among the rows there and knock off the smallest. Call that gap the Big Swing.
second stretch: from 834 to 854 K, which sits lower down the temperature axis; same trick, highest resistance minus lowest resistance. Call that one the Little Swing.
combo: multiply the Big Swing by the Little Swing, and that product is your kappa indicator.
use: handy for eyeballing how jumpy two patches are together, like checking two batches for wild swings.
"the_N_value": 2.2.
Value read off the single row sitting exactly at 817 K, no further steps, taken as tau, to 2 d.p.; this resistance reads 7.35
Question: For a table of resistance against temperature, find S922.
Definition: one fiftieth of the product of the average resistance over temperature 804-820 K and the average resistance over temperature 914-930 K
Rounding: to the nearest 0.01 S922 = 0.83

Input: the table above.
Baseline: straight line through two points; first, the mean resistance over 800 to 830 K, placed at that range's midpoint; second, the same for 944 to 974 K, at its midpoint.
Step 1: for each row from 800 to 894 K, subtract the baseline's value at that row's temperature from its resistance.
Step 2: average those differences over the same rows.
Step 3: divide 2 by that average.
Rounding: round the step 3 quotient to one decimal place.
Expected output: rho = -3.1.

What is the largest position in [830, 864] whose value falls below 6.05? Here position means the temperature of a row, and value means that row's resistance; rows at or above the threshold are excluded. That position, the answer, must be 852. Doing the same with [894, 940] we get 922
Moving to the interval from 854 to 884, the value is 877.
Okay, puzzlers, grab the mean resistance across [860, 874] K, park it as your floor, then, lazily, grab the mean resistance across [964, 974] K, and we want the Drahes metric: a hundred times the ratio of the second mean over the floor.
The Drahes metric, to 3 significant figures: 114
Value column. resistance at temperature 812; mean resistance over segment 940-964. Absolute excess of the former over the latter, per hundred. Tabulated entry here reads 0.0054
